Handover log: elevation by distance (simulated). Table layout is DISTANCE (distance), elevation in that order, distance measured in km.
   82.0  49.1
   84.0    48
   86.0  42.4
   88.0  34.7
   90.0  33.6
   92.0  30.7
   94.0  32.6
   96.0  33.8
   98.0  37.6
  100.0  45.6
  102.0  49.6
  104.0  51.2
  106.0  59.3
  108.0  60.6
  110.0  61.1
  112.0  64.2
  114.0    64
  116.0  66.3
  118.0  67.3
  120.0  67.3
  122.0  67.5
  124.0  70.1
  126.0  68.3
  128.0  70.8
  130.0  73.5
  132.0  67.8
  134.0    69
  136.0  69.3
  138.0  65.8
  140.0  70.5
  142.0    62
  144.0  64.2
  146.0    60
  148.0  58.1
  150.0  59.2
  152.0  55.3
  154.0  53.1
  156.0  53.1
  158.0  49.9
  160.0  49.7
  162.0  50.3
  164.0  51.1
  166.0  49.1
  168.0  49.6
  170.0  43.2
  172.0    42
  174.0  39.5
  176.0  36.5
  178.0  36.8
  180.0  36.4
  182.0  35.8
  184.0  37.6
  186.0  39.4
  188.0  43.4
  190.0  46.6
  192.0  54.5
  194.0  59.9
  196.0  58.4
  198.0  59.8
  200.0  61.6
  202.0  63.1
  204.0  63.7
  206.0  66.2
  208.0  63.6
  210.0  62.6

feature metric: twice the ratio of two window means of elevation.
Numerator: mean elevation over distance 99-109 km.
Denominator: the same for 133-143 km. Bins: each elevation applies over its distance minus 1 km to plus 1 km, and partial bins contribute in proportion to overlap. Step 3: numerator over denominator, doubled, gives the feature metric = 1.58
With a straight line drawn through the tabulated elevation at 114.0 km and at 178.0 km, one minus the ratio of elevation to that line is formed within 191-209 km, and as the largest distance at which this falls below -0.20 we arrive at 208.0 km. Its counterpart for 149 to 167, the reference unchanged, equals 150.0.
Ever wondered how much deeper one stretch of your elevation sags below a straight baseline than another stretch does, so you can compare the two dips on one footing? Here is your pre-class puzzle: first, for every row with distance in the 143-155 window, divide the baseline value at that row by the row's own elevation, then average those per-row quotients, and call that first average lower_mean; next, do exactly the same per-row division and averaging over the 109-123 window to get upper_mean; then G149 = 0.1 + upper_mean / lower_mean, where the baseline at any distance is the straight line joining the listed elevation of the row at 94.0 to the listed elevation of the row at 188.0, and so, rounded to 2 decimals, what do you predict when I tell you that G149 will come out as 0.90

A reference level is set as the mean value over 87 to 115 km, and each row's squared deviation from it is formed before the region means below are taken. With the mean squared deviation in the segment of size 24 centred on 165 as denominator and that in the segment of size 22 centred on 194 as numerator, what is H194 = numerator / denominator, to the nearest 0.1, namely 4.6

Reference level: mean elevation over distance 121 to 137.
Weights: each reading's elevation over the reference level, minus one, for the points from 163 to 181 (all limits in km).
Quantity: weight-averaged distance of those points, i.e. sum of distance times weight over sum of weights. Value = 173.0 km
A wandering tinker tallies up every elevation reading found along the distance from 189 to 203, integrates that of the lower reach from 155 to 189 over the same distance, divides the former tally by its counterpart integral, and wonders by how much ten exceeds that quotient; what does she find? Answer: 9.73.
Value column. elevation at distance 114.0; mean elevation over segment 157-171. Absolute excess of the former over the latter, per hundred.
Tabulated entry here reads 0.150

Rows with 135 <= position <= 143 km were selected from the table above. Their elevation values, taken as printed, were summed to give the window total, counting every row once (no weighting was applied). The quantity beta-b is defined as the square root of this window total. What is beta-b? 16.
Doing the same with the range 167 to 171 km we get 10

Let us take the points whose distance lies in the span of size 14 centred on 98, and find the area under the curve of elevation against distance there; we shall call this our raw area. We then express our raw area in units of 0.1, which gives 5622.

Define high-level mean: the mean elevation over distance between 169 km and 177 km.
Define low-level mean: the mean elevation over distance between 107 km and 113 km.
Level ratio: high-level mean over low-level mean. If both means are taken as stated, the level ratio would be 0.650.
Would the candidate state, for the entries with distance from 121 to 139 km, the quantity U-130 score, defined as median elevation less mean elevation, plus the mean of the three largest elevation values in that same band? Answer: 71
